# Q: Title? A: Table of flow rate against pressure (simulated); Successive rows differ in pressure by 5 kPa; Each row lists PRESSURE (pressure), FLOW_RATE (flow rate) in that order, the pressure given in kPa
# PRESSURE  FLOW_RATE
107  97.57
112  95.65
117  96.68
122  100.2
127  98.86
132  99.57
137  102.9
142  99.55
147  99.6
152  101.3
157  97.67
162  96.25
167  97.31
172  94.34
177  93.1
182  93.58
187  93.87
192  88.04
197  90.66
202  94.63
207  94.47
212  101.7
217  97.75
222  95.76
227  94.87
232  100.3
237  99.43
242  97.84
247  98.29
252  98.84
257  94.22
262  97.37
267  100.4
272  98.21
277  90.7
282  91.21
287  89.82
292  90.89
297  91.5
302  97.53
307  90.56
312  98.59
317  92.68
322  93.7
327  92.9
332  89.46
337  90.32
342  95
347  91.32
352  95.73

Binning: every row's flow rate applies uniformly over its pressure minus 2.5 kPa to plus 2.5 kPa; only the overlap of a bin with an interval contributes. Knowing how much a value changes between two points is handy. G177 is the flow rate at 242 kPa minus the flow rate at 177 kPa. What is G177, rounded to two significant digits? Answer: 4.7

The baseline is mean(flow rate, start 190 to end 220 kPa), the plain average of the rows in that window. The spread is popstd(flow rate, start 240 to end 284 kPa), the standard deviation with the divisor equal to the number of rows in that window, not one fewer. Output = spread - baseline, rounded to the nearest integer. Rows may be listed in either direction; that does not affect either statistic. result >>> -91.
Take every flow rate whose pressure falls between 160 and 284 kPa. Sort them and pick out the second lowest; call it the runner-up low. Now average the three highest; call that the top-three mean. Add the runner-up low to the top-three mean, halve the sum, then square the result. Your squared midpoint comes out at 9164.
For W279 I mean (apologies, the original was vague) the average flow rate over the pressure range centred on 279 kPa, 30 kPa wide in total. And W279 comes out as 94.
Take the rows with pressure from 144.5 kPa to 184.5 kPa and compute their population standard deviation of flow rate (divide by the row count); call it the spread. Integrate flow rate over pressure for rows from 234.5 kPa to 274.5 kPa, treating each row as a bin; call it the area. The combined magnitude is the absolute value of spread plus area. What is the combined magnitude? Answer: 3926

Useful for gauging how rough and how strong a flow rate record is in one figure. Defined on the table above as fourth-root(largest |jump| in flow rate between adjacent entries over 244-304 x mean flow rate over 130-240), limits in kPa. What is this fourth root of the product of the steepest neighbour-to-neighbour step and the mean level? 5.19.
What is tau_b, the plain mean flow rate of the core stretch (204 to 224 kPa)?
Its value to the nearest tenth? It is 97.4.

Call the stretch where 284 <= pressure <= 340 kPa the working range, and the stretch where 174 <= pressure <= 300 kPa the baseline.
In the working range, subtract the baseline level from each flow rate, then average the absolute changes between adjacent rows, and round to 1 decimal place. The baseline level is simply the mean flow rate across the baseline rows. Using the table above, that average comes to 3.5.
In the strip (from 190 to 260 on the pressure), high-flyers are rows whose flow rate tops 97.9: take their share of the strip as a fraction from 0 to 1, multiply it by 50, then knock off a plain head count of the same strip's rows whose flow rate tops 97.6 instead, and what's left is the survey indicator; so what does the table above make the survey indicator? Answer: 10.9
